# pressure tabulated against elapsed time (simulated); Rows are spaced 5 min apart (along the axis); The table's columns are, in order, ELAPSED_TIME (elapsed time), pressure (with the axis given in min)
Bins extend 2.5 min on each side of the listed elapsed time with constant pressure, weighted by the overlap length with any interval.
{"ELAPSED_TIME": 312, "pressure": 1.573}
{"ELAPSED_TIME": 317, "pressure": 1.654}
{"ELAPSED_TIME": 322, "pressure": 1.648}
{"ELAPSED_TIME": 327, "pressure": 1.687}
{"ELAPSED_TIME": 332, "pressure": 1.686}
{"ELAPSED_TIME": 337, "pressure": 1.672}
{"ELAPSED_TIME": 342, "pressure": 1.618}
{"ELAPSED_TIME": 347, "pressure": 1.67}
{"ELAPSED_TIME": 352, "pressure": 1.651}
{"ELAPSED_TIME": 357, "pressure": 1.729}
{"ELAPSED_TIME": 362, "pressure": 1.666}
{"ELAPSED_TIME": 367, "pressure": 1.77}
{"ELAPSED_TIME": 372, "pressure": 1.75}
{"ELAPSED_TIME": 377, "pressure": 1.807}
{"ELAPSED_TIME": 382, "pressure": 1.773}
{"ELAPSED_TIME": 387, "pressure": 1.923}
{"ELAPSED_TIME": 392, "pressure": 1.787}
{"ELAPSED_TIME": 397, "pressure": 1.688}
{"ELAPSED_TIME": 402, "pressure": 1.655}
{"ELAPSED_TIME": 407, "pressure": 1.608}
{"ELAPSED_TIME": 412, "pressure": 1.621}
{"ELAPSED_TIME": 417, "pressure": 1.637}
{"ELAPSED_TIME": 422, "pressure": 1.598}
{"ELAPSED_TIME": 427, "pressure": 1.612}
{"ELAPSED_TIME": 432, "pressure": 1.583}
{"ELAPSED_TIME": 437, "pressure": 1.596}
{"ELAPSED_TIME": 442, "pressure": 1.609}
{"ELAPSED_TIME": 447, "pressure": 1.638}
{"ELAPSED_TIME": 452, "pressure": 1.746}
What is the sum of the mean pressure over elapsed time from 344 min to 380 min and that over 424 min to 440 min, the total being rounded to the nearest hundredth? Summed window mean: 3.32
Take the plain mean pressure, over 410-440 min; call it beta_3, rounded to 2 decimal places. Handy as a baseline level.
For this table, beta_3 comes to 1.61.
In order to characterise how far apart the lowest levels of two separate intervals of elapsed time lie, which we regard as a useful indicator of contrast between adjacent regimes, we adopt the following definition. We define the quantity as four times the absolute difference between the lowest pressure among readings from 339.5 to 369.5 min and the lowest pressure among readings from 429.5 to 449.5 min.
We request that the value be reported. 0.14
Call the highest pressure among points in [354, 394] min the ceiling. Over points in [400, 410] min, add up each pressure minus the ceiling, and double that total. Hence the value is -1.17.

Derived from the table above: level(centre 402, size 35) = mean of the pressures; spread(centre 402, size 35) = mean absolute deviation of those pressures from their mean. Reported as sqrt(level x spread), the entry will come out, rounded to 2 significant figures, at 0.38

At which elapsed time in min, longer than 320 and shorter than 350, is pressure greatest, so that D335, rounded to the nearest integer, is 327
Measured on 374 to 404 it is 387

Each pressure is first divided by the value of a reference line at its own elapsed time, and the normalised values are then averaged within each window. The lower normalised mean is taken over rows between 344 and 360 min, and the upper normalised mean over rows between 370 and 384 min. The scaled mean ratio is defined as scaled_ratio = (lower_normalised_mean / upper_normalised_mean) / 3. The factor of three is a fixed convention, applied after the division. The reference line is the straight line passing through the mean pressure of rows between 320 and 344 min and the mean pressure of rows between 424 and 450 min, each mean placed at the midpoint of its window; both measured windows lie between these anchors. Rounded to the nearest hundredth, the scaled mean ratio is 0.31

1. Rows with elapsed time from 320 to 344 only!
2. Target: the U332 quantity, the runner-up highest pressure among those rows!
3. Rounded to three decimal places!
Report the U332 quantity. 1.686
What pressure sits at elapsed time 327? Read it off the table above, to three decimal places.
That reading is 1.687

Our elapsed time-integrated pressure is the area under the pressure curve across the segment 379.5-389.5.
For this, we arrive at 18.5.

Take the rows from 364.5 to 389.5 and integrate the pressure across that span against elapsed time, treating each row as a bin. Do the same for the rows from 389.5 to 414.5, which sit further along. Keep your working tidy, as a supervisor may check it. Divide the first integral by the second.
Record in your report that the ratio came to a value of 1.08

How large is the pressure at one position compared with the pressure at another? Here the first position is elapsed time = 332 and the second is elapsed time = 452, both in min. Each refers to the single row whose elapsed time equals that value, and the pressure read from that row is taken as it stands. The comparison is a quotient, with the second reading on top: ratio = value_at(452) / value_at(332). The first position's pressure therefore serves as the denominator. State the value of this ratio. 1.04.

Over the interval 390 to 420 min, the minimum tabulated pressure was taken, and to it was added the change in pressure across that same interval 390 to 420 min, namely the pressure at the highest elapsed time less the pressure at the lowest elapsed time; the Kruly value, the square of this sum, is 2.1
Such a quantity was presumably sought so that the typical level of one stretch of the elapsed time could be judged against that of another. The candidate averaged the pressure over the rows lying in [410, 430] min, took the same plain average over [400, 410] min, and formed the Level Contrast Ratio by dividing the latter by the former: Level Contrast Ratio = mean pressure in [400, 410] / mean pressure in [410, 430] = 1.01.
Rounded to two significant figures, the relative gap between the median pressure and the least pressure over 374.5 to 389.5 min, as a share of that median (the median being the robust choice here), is 0.019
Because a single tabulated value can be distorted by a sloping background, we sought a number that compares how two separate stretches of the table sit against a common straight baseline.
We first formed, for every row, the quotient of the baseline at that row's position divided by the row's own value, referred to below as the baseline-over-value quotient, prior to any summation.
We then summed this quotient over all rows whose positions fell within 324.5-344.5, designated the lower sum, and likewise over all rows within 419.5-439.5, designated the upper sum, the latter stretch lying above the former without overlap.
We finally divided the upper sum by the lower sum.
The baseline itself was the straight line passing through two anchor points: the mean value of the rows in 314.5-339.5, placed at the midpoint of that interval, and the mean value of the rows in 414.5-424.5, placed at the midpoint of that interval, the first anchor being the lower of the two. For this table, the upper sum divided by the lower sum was 1.01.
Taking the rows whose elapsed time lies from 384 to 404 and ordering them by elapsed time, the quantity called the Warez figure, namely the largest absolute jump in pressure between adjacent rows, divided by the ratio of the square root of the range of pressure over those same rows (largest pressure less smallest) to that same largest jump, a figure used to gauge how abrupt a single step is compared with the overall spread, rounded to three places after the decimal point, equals 0.036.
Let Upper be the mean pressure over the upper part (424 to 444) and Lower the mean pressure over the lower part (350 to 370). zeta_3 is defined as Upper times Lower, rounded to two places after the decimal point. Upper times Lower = 2.73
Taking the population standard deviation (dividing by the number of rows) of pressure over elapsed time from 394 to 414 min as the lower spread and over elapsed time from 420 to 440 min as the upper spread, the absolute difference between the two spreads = 0.02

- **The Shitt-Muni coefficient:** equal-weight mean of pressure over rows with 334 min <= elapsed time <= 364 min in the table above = 1.67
